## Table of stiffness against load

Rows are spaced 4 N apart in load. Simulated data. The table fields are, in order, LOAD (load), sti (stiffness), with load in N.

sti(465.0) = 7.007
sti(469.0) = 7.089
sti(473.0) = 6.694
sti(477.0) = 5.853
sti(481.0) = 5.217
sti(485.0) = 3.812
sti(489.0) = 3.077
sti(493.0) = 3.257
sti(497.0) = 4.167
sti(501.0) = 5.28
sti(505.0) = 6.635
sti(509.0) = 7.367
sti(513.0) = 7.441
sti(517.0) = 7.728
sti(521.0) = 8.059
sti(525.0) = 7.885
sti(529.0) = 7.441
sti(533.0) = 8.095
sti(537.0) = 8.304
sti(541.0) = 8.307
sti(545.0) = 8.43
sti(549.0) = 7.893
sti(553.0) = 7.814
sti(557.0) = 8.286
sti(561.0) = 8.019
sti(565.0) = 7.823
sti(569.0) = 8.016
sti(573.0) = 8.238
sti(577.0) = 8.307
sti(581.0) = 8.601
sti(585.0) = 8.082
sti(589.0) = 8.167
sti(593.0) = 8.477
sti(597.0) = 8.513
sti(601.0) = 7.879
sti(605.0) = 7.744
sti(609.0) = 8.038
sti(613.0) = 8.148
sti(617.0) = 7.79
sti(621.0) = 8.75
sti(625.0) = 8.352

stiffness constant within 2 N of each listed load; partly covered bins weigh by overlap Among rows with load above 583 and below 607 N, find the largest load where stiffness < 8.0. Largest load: 605.0 N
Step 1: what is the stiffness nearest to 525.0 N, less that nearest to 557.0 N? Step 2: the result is -0.40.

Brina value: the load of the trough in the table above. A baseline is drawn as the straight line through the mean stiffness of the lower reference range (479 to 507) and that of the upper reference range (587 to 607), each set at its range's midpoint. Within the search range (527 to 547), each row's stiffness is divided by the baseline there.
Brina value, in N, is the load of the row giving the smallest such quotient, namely 529.0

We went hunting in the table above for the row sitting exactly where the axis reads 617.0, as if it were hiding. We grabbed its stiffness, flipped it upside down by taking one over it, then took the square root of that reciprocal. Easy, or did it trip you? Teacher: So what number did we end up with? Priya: 0.358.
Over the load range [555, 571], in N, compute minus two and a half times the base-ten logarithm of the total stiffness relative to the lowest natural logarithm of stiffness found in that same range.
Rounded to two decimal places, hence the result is -2.98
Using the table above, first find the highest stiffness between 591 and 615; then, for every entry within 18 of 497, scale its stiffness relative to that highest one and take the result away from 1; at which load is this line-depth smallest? 513.0 N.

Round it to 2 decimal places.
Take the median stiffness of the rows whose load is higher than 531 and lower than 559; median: 8.29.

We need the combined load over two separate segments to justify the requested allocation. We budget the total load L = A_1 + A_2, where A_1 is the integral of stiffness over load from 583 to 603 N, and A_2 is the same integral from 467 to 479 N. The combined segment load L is 243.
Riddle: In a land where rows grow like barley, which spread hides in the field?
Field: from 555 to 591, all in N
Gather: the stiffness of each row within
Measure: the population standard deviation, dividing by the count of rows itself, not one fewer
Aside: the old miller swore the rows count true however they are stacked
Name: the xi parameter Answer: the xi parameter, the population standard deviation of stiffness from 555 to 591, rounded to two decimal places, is 0.21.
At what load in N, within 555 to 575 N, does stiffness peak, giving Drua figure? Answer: 557.0 N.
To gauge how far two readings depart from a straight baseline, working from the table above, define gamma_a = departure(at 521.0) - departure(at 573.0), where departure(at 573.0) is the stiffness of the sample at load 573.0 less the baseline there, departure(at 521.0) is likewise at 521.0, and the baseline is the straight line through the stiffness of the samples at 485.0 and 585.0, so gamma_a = 2.04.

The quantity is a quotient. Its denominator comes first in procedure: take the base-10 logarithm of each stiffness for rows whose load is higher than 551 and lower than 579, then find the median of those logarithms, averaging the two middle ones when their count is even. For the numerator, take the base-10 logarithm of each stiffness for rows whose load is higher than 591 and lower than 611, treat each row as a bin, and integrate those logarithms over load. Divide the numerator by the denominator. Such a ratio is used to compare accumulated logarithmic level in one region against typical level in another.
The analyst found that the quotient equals 20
